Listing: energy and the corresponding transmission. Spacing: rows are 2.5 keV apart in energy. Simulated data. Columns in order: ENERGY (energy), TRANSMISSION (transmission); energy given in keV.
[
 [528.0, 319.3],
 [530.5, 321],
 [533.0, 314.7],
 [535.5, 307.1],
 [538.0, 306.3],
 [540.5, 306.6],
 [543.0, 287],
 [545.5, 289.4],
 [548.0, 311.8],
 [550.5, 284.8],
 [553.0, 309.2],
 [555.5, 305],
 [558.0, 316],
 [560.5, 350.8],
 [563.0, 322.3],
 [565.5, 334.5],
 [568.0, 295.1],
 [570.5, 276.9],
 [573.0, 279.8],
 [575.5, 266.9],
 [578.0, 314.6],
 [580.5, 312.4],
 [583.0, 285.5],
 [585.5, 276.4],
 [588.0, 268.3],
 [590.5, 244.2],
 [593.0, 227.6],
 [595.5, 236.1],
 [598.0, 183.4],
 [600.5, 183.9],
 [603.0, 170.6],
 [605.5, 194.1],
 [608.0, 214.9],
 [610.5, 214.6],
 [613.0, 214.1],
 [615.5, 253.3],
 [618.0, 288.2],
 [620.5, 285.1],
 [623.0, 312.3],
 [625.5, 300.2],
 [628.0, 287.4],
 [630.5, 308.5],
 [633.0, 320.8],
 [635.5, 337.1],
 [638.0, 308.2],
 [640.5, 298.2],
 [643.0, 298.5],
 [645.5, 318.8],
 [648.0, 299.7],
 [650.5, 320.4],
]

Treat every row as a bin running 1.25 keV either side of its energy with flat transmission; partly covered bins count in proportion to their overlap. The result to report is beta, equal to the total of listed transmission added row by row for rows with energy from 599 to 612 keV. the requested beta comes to 978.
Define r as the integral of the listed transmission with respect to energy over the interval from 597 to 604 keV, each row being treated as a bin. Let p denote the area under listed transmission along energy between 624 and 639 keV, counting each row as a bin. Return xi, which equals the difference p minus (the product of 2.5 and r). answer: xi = 1516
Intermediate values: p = 4657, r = 1256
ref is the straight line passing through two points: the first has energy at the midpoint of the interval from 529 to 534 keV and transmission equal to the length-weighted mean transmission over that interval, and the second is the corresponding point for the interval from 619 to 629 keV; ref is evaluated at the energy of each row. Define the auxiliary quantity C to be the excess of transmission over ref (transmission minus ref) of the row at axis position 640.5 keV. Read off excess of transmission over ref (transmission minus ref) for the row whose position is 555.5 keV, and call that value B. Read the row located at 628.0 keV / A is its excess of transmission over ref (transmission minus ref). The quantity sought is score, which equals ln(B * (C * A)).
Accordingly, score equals 6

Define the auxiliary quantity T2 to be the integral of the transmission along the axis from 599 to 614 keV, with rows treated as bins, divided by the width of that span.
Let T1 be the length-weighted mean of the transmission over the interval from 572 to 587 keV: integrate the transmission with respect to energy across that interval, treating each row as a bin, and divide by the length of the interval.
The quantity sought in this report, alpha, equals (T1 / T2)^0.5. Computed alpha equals 1.21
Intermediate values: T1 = 289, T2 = 198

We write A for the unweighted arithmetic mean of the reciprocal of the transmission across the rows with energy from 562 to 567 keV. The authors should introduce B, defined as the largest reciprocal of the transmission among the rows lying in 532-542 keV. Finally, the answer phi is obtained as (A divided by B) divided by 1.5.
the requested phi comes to 0.62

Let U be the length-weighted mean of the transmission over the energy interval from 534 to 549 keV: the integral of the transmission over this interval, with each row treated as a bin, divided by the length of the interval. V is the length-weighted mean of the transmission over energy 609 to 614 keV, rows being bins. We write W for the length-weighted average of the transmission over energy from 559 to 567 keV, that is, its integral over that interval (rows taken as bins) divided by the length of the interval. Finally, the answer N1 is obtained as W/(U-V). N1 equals 4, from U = 301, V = 214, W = 334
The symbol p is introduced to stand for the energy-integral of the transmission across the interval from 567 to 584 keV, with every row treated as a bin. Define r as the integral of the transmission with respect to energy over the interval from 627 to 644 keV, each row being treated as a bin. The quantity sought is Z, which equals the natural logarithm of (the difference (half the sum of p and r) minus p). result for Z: 5.1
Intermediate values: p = 4933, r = 5250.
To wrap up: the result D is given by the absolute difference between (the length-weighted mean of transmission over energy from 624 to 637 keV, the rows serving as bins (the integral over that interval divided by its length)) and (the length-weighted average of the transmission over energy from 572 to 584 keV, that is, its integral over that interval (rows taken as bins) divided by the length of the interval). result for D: 19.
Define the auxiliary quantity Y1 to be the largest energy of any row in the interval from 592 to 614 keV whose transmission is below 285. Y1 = 613.0 keV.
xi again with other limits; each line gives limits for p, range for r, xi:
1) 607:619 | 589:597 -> -1870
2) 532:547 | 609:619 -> -1491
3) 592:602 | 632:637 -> -2041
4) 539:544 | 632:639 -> -4156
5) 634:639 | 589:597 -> -3090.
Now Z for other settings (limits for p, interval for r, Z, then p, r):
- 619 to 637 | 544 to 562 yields 3.0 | 5528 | 5570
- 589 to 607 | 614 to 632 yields 6.6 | 3721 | 5221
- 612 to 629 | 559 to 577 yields 5.9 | 4726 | 5473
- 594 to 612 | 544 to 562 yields 6.9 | 3604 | 5570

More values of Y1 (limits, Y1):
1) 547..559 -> 550.5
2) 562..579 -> 575.5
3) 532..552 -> 550.5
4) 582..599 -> 598.0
